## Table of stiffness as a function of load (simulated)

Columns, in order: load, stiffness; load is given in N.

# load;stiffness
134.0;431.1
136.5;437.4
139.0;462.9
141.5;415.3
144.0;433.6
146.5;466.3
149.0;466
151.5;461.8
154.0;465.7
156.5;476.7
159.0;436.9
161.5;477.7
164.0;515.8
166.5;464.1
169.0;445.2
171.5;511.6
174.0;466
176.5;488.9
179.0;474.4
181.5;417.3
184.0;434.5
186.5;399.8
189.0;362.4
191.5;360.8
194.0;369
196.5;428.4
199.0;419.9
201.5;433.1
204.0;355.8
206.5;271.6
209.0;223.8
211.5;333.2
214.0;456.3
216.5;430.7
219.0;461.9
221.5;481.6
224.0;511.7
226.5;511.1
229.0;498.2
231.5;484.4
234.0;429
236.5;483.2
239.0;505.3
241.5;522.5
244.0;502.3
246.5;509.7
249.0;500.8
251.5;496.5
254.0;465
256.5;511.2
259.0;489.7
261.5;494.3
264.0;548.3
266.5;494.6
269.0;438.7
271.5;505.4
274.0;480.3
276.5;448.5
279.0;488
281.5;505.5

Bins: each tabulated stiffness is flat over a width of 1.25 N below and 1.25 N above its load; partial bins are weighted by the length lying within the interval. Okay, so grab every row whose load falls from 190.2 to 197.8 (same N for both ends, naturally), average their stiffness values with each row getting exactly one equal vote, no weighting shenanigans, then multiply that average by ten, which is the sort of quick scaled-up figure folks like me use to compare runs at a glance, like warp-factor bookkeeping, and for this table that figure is 3861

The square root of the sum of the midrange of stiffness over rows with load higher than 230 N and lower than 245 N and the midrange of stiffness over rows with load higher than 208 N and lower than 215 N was 28.6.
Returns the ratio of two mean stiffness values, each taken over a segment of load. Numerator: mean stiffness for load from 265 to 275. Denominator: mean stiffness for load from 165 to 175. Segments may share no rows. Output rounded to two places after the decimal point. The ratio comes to 1.02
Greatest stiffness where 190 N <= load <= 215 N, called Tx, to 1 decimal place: 456.3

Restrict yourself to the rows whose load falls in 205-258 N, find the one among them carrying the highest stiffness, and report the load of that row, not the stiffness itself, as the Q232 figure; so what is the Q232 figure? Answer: 241.5 N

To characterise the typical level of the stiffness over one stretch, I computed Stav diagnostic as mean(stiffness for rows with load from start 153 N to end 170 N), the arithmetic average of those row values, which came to 469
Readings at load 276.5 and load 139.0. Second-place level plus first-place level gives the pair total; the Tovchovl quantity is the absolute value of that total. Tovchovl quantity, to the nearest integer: 911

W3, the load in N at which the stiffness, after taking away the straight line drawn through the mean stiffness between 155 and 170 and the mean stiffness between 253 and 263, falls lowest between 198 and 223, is 209.0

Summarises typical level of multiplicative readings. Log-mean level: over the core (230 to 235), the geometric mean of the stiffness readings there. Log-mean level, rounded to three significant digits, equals 456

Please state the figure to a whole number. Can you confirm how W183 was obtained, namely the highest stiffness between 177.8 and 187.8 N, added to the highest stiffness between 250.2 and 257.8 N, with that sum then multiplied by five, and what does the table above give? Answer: 4928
